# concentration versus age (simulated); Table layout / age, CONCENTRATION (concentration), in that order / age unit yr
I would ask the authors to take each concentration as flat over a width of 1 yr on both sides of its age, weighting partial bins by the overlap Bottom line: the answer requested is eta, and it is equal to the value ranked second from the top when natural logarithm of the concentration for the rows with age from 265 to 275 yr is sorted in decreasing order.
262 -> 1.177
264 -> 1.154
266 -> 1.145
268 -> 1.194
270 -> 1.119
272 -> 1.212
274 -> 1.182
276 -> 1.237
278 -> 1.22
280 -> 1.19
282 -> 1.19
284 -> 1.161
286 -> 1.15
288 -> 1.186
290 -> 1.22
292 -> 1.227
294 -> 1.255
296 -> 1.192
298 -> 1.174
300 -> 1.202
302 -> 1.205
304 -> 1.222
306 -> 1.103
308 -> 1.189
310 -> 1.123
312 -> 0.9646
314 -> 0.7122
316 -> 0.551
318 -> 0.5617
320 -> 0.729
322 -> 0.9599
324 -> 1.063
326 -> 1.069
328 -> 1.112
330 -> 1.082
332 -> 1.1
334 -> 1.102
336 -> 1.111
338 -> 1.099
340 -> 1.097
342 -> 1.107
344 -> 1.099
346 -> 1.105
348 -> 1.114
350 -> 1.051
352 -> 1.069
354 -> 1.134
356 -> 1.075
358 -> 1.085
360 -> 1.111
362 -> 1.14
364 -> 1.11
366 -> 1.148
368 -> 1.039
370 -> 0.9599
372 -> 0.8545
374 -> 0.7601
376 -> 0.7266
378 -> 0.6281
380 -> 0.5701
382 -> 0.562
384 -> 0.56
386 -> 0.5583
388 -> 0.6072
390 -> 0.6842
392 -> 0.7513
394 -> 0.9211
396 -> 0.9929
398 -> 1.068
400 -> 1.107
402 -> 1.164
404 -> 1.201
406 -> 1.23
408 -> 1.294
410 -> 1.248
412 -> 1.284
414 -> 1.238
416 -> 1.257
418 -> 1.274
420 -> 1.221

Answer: 0.18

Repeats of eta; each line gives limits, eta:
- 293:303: 0.19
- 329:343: 0.10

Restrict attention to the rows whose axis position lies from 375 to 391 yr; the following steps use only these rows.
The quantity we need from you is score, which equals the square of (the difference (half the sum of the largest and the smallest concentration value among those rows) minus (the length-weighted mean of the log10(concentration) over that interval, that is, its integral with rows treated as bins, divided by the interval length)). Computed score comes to 0.7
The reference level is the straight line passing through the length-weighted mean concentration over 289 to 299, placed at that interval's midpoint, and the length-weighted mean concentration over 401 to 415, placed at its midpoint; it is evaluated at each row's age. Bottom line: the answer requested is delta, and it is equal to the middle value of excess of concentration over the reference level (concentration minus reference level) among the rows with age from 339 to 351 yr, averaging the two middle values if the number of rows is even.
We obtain -0.122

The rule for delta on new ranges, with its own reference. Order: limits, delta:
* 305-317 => -0.183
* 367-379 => -0.423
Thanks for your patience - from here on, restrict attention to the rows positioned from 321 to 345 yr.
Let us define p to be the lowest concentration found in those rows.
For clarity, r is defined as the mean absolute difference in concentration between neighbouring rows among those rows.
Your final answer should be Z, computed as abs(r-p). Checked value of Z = 0.9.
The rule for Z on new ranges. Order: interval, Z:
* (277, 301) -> 1.1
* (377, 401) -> 0.5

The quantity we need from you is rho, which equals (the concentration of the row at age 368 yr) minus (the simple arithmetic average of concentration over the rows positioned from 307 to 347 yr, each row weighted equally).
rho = 0.04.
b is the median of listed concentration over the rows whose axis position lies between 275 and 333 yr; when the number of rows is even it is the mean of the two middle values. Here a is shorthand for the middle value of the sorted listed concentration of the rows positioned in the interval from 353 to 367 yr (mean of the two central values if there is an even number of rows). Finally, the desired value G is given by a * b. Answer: 1.29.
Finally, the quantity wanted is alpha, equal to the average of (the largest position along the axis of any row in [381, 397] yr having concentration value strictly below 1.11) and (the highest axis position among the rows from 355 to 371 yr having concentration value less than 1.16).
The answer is 383 yr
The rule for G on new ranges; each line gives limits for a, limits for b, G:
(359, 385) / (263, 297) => 1.02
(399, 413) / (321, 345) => 1.35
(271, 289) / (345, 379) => 1.28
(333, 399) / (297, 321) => 1.19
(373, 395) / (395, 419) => 0.78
